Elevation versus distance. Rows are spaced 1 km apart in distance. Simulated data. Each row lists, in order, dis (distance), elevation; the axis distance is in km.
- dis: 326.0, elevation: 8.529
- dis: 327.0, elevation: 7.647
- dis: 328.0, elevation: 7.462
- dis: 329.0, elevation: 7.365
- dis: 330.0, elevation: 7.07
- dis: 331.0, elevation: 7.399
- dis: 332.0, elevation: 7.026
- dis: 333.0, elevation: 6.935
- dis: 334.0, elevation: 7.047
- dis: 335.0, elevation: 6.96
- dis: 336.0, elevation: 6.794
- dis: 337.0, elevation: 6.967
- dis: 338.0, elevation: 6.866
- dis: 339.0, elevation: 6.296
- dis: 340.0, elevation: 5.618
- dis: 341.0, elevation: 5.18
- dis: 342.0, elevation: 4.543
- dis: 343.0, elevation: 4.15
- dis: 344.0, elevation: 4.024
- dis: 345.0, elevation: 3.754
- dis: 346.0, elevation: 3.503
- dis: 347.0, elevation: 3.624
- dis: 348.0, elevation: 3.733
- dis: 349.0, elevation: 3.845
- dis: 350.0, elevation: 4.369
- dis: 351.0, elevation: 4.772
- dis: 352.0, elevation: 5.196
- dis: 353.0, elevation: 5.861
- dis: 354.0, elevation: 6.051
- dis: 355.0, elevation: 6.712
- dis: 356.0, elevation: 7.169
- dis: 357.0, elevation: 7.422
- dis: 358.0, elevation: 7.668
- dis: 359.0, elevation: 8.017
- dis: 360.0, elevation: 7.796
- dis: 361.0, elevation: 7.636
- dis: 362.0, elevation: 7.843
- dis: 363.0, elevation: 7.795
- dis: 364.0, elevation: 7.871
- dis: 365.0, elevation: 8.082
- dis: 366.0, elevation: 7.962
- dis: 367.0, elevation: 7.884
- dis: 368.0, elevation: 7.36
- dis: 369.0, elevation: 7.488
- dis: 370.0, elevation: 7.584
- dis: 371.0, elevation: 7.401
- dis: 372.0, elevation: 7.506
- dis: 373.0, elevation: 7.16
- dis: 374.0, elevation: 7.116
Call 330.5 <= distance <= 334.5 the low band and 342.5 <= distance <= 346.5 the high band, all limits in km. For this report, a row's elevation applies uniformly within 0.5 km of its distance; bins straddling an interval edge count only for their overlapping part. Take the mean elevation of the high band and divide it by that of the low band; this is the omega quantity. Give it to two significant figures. 0.54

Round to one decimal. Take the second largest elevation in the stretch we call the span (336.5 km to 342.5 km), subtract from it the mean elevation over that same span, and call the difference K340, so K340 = 1.0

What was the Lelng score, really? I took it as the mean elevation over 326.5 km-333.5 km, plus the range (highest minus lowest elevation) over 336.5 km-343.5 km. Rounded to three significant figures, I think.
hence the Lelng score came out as 10.1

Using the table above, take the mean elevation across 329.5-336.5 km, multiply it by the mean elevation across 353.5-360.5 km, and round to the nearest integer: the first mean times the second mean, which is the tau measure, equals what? 51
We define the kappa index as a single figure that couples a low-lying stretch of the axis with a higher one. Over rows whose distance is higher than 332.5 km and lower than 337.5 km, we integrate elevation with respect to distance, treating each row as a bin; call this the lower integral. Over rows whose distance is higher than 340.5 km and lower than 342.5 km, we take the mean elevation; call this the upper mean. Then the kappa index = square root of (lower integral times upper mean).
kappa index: 13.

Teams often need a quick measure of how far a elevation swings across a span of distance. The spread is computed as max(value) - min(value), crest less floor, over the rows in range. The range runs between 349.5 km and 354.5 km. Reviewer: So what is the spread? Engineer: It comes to 1.68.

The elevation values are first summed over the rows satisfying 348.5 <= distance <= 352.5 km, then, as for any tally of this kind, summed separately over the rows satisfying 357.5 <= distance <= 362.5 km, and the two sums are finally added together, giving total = 57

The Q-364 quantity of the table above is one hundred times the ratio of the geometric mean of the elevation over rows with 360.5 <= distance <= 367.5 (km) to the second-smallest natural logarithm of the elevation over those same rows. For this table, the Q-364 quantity 383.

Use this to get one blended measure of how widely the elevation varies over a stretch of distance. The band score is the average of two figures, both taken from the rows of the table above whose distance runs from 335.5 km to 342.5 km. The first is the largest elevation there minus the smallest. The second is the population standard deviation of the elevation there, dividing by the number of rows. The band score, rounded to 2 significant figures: 1.6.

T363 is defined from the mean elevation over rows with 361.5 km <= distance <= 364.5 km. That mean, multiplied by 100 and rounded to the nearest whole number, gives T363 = 784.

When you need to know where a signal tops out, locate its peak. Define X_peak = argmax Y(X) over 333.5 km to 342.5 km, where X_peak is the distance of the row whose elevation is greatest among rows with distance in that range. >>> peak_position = 334.0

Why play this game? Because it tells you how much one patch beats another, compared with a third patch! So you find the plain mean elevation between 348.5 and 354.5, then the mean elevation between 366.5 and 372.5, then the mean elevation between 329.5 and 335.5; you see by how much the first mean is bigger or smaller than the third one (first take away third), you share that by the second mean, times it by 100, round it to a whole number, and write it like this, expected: -27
